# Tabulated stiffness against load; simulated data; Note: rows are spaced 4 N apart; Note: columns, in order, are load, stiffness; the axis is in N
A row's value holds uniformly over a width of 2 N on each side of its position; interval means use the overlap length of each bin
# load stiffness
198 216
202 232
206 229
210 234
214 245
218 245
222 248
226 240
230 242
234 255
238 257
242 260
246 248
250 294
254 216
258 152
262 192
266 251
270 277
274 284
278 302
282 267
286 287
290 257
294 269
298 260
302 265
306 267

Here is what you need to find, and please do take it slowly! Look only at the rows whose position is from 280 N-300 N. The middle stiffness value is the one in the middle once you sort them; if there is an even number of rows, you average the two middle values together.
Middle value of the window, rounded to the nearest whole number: 267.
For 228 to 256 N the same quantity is 255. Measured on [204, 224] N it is 245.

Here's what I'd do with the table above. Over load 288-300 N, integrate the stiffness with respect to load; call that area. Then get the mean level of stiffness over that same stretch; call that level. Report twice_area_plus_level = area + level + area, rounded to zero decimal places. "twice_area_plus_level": 6550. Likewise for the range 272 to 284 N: 7108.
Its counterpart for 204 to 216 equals 5900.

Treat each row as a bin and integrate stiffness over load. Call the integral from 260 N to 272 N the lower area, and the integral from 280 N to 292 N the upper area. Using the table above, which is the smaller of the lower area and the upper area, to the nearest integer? 2880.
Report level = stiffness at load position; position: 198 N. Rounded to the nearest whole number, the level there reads 216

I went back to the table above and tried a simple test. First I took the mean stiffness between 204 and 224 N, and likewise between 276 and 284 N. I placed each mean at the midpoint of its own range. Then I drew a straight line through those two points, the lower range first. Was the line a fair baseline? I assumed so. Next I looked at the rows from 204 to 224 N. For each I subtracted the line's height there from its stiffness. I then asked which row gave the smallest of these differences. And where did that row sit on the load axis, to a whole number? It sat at 206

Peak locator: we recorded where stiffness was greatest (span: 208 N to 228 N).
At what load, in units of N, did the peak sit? 222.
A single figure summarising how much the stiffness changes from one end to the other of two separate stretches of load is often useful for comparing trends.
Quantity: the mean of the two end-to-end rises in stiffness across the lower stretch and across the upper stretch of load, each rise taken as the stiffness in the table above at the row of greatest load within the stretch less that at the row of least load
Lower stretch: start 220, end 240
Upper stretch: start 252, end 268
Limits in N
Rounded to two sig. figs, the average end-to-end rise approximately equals 22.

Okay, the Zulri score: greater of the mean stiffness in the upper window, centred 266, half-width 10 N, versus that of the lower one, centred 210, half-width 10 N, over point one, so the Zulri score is 2370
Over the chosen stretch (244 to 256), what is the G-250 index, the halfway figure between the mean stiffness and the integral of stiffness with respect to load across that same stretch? 1642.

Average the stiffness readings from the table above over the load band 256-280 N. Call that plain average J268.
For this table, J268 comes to 243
